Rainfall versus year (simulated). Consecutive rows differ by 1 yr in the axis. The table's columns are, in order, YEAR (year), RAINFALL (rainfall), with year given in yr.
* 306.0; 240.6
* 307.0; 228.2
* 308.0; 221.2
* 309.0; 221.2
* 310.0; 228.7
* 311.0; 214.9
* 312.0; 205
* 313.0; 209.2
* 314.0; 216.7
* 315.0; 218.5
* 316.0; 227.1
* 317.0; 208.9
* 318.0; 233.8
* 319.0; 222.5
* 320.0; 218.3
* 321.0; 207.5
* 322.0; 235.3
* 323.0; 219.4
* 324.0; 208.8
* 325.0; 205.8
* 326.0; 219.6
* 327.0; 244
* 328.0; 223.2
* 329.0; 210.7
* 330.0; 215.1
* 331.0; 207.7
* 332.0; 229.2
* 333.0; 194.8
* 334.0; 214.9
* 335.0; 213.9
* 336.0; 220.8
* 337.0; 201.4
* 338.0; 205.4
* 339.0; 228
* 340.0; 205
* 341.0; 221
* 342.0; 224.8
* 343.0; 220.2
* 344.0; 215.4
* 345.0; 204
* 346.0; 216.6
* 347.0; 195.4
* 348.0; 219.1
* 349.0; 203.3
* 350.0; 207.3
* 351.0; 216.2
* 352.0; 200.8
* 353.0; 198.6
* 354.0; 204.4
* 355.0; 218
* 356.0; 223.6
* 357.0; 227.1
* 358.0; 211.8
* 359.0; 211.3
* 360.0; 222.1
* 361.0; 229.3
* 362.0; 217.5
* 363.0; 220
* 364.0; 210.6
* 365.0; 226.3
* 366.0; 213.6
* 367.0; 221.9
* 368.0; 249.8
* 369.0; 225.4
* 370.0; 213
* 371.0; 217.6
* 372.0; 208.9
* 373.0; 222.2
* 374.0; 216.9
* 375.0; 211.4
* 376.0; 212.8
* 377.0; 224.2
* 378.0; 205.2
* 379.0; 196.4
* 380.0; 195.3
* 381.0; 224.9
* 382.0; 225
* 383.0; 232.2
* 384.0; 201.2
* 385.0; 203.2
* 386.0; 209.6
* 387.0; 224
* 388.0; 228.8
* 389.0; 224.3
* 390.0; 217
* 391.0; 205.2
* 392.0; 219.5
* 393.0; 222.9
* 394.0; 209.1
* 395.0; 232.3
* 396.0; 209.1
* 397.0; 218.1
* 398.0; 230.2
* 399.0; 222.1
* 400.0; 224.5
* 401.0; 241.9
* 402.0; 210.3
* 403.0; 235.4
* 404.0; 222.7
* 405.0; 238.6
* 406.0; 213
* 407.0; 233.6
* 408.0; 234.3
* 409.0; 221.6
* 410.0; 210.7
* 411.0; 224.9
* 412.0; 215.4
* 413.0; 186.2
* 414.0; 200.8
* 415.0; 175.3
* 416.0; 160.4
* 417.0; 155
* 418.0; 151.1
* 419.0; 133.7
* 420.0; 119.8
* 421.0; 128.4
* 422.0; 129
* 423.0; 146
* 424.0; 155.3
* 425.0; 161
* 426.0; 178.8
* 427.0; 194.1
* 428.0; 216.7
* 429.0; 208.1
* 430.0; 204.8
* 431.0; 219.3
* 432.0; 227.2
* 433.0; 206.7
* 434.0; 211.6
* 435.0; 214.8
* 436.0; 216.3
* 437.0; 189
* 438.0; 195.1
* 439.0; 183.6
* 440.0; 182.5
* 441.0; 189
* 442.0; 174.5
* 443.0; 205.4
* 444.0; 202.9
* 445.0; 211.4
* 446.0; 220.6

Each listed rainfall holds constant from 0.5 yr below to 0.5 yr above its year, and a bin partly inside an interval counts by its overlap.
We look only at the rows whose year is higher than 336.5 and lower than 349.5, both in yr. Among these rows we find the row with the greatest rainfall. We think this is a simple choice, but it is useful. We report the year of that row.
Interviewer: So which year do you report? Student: 339.0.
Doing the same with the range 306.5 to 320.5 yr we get 318.0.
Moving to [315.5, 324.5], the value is 322.0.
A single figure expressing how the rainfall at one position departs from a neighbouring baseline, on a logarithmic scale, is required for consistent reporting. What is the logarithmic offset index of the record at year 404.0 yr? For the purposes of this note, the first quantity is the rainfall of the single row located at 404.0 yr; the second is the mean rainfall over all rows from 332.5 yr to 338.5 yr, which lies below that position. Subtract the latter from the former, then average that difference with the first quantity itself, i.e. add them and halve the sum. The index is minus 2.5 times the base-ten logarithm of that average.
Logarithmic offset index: -5.2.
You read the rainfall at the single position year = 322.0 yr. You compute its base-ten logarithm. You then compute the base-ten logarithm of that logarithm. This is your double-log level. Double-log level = 0.375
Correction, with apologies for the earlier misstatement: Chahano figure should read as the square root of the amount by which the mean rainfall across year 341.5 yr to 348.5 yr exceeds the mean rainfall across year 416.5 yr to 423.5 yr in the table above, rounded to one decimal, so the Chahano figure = 8.7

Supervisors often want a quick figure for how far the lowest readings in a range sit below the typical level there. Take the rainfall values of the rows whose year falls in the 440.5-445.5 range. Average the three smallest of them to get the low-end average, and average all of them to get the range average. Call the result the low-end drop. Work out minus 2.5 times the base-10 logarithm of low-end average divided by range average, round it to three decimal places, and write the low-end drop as 0.044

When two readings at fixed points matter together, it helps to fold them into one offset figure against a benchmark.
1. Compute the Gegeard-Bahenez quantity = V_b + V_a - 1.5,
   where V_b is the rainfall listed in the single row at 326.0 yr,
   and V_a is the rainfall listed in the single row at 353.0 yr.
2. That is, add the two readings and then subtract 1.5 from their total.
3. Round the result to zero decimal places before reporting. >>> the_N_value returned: 417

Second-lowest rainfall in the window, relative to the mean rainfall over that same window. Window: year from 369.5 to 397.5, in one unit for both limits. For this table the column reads 0.912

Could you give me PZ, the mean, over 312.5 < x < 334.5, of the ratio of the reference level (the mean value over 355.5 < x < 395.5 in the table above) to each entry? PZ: 1.003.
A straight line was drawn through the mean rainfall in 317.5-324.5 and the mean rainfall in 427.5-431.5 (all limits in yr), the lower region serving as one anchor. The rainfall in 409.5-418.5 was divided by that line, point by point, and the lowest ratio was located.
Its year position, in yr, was 418.0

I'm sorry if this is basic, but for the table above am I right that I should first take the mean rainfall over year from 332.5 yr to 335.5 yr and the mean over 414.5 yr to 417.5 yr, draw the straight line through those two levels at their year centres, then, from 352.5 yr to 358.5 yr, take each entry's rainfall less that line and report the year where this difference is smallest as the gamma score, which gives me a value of 353.0 yr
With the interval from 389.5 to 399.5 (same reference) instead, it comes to 391.0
